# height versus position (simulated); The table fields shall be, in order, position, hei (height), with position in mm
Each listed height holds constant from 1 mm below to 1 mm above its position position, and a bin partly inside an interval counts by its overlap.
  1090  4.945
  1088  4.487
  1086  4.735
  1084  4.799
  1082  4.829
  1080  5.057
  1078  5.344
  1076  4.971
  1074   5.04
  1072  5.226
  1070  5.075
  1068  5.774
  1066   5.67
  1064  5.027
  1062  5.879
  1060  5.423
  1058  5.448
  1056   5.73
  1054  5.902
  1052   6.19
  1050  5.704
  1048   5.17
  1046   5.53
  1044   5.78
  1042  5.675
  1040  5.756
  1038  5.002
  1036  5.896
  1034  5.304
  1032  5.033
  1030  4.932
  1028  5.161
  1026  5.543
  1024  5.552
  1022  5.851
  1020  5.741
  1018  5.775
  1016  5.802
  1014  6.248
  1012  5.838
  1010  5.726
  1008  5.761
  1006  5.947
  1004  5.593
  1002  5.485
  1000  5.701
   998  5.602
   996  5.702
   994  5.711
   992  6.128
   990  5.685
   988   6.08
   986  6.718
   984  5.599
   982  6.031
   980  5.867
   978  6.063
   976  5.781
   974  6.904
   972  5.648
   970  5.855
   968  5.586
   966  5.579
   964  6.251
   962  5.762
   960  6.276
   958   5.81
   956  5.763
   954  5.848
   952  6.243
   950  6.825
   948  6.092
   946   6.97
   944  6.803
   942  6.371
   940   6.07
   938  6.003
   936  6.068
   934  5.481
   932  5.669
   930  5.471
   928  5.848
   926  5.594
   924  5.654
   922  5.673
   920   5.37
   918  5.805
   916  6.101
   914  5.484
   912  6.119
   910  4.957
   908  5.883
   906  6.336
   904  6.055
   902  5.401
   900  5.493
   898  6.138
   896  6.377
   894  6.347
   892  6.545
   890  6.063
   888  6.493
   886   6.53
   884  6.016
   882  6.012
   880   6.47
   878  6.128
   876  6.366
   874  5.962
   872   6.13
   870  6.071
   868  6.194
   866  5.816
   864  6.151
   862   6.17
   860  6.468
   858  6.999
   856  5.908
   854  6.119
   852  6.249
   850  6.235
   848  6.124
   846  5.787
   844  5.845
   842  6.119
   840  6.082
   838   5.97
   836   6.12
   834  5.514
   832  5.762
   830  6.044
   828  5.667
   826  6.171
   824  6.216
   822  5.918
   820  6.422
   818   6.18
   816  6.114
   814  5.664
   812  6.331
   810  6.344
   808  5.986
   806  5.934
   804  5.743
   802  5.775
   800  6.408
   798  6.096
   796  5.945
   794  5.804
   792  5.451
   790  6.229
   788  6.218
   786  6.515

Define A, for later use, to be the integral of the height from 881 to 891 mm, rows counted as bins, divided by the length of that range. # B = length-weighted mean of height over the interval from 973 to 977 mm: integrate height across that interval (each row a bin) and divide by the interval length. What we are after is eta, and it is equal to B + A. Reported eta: 12.6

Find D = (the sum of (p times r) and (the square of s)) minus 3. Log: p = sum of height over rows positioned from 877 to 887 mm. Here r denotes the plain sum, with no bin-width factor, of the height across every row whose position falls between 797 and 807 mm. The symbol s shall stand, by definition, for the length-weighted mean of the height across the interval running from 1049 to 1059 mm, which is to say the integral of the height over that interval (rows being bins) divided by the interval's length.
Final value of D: 964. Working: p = 31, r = 30.0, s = 5.79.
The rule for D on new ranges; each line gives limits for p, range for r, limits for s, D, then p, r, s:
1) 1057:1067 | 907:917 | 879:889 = 820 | 27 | 28.5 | 6.30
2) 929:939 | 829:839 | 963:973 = 874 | 29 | 29.4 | 5.78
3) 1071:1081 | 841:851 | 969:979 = 806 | 26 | 30.1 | 6.05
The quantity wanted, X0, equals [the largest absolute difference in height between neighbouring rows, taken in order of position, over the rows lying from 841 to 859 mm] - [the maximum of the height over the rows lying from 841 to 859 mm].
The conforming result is -5.91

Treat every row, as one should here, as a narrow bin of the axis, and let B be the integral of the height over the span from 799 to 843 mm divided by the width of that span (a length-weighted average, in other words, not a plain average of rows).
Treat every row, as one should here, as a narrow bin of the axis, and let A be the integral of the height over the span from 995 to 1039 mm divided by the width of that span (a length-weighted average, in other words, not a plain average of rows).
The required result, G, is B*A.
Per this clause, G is 33.7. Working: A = 5.6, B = 6.02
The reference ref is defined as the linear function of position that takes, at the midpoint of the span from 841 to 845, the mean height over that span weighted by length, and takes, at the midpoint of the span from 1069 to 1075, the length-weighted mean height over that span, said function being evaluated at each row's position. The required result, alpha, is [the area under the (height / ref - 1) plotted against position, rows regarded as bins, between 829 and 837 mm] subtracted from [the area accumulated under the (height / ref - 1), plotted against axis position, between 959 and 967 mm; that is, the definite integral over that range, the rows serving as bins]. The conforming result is 0.85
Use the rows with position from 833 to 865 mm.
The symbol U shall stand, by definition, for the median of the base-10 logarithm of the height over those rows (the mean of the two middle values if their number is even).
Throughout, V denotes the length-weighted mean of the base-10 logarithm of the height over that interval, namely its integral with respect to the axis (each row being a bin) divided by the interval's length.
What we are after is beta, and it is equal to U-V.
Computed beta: 0.001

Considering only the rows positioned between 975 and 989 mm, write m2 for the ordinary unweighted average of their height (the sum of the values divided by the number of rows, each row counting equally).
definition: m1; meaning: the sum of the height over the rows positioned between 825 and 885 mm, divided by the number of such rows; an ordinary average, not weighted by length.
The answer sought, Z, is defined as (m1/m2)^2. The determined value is 1.02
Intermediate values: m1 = 6.09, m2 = 6.0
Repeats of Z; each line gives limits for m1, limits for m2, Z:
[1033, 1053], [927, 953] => 0.83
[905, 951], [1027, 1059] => 1.16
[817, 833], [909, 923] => 1.15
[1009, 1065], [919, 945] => 0.91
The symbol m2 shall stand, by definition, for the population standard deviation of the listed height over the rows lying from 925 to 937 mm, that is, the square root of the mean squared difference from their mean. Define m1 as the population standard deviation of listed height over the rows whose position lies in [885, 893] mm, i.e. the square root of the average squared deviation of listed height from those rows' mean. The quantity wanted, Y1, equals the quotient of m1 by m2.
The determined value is 0.9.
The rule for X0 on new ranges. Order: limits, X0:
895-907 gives -5.72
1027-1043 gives -5.00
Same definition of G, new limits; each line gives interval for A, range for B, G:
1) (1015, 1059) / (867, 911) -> 33.9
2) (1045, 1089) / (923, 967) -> 32.0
